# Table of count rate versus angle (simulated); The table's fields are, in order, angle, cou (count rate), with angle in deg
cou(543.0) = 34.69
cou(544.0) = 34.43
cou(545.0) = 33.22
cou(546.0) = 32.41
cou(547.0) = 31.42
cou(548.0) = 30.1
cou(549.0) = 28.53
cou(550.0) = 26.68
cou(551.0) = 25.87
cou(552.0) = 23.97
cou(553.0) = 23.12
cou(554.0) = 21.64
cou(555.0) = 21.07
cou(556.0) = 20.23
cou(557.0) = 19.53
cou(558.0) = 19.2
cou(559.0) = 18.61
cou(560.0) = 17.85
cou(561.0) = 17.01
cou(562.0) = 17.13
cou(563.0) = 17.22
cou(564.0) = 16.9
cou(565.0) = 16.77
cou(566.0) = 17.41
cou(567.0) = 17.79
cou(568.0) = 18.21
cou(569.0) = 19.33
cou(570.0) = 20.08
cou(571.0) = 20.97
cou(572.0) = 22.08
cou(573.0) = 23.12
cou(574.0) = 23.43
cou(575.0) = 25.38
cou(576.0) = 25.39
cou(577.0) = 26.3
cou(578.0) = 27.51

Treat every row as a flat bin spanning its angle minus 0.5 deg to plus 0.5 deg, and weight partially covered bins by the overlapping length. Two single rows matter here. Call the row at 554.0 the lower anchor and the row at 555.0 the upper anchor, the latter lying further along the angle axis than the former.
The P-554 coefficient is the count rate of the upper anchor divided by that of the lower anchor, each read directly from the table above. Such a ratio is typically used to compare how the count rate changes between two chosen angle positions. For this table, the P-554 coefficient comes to 1.0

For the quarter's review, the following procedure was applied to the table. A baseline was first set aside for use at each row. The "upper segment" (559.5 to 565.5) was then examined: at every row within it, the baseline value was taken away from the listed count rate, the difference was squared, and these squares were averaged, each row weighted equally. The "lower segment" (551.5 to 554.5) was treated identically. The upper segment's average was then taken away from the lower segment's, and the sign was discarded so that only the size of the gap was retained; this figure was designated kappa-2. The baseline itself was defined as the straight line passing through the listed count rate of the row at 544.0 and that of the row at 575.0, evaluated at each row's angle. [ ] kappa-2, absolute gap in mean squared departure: 62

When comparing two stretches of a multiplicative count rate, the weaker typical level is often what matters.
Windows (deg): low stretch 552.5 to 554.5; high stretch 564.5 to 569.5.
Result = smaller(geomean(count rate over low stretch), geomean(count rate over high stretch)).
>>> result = 17.9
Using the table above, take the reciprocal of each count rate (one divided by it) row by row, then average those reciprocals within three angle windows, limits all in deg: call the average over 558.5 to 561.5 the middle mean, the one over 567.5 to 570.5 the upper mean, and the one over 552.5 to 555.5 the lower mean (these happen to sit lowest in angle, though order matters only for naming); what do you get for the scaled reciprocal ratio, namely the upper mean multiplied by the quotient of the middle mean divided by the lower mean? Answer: 0.064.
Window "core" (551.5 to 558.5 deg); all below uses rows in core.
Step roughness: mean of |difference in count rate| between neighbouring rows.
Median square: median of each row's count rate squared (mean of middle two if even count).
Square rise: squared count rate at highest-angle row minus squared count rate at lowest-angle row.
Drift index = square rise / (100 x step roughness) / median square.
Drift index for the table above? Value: -0.006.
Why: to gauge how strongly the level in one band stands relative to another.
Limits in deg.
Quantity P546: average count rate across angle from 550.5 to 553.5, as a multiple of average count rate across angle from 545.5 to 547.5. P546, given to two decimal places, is 0.76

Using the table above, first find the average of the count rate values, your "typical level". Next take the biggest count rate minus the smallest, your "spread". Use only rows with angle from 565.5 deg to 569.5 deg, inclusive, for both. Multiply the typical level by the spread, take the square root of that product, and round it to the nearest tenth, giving 5.9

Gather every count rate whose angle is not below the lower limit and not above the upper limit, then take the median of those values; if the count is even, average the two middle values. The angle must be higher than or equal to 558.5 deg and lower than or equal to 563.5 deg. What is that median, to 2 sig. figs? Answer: 17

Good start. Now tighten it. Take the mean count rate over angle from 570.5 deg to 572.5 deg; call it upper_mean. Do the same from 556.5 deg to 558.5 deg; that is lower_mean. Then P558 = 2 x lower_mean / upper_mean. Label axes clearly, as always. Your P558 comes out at 1.80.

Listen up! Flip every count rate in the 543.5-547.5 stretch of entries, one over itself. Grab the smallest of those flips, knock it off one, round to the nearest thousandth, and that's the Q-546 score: 0.971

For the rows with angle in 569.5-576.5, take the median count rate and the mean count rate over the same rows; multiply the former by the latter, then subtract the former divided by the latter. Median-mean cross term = 529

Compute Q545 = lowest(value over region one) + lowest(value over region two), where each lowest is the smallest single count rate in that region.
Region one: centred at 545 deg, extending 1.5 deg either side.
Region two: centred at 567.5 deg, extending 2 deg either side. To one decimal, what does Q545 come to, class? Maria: 49.8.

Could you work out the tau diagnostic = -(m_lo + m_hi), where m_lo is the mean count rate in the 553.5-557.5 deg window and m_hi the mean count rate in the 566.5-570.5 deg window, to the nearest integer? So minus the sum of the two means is -39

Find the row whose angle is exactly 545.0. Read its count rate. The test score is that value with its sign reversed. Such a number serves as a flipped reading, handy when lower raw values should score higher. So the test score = -33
